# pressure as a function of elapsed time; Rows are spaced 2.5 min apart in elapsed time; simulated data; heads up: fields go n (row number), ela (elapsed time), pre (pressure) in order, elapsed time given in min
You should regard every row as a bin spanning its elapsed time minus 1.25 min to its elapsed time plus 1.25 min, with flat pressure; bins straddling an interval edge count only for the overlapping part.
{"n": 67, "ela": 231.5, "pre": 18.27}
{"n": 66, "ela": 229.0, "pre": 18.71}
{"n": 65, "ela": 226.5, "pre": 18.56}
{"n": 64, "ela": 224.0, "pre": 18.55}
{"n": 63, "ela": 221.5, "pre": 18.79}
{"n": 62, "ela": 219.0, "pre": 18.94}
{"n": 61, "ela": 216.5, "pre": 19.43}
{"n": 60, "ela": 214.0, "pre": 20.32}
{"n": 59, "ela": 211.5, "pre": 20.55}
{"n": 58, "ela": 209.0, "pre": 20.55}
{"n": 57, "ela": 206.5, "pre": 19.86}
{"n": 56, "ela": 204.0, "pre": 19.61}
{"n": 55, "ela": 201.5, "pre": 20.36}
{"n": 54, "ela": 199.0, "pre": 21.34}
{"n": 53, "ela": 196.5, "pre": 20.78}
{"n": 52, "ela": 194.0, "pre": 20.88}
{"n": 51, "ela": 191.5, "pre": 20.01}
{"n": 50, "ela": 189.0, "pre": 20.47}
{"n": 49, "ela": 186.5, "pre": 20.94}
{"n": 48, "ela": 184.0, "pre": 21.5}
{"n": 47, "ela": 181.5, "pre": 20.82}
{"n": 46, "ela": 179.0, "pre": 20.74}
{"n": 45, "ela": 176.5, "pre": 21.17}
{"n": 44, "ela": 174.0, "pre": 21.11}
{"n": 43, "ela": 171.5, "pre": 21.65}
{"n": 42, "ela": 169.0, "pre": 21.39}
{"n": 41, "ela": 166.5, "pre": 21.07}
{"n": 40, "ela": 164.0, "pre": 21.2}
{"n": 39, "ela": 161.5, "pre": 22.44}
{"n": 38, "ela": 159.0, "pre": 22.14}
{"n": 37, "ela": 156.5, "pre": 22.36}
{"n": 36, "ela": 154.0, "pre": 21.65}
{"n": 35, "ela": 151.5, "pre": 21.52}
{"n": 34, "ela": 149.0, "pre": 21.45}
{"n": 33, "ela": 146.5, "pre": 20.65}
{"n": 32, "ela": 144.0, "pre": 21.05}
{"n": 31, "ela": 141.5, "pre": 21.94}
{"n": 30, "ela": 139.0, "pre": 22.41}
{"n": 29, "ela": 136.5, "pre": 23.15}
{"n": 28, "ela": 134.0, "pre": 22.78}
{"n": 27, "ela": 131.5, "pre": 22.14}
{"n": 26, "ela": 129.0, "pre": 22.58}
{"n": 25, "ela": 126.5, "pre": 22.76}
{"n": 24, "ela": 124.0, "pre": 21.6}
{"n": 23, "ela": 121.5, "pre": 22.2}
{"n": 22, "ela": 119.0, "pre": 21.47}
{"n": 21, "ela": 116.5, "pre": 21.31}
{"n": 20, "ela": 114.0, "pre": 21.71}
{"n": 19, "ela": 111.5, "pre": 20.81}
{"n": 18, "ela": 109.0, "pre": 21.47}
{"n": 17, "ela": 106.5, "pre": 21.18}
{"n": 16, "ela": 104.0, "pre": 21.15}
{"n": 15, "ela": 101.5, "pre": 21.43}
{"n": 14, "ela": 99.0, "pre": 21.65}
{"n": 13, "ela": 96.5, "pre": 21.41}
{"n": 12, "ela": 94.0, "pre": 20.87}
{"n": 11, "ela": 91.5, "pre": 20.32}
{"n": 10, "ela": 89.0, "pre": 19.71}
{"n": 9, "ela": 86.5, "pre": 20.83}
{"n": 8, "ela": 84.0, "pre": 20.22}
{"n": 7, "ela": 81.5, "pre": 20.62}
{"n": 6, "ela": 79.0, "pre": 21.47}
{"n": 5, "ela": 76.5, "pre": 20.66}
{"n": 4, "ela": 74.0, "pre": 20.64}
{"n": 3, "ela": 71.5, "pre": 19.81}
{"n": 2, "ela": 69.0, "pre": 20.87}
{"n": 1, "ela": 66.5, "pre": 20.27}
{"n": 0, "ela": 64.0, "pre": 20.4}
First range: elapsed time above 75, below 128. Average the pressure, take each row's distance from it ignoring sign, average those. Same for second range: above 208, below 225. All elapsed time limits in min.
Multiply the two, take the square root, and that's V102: 0.63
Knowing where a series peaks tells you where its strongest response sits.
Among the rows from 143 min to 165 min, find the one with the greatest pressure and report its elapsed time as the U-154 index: 161.5 min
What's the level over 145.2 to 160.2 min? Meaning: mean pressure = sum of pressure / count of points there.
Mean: 21.6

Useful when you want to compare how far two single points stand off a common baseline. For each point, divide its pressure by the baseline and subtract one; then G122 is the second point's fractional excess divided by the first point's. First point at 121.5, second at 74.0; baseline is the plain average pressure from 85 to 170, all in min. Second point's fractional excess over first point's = -1.5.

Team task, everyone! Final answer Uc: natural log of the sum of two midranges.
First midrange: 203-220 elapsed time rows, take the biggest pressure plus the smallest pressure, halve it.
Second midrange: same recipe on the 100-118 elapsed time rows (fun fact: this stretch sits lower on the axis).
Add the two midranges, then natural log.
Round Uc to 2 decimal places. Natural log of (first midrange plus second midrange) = 3.71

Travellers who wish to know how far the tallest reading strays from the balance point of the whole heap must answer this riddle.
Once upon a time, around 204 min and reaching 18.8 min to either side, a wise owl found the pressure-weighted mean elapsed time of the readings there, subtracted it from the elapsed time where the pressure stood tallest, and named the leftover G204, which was -4.7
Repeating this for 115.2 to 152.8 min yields 2.6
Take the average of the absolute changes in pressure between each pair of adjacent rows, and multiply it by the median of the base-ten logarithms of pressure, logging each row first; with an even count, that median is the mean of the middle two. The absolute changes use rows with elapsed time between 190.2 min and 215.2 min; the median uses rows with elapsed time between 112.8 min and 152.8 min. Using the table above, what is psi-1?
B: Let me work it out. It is 0.66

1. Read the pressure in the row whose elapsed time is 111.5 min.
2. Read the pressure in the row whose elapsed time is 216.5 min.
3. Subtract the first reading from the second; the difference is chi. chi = -1.4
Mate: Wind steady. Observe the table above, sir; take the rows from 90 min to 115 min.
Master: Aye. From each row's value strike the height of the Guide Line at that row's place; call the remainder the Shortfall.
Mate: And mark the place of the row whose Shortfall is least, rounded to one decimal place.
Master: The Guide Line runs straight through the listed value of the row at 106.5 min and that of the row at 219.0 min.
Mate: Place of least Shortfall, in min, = 91.5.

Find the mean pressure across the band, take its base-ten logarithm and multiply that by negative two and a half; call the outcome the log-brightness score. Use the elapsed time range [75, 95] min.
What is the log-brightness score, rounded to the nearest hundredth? -3.28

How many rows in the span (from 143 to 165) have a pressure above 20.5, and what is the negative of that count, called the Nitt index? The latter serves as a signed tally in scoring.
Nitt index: -9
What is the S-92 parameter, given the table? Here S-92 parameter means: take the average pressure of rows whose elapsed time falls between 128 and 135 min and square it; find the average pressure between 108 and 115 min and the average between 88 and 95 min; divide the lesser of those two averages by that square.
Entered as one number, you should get 0.040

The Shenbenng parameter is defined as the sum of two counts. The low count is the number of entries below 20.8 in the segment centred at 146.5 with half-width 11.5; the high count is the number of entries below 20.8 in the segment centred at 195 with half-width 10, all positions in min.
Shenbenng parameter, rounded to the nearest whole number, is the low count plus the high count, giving 6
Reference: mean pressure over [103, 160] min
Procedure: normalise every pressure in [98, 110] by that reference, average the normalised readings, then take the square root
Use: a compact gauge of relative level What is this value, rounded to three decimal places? 0.990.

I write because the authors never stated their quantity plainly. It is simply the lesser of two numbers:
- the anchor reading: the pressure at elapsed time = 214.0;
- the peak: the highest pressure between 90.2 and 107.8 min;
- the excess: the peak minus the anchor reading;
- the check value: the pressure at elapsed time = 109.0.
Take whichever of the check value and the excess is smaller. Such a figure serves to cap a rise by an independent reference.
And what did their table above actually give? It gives 1.3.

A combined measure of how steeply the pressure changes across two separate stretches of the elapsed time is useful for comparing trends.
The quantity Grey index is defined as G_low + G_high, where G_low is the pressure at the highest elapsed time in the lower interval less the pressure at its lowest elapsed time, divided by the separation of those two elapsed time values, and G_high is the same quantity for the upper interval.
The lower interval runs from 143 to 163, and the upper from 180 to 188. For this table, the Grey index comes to 0.10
